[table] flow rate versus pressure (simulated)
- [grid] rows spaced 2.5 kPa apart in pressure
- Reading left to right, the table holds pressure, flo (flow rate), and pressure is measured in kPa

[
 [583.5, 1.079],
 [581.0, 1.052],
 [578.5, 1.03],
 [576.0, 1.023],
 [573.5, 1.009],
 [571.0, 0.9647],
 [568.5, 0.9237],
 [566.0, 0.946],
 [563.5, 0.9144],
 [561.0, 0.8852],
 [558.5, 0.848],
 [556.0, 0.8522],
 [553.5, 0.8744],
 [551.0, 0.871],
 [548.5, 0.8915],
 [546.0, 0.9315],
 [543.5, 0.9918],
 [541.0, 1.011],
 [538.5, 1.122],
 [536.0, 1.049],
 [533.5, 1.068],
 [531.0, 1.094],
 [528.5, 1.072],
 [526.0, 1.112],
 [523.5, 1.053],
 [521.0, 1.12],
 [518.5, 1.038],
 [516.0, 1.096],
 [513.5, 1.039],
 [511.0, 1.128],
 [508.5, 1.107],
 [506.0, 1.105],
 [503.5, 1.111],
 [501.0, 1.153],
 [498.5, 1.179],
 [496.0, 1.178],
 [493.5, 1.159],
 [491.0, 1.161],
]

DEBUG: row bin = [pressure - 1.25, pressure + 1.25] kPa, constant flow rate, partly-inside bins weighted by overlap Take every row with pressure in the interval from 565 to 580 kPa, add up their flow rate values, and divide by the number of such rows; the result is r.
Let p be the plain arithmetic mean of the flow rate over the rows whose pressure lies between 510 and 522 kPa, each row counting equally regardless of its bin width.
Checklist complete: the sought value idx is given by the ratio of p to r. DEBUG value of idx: 1.10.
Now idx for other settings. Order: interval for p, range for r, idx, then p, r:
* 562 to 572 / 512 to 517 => 0.88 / 0.94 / 1.07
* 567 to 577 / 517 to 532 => 0.91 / 0.98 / 1.08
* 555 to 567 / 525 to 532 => 0.81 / 0.89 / 1.09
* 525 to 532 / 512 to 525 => 1.02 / 1.09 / 1.07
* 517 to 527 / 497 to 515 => 0.97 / 1.08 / 1.12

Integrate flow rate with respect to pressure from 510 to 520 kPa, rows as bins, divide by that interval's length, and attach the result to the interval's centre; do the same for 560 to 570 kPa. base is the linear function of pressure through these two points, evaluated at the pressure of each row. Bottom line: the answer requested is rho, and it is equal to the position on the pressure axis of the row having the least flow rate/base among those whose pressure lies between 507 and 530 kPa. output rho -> 513.5 kPa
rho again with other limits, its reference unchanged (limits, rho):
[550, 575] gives 556.0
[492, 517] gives 513.5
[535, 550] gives 548.5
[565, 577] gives 568.5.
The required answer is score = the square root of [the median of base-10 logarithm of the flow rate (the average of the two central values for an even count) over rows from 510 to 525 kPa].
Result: 0.176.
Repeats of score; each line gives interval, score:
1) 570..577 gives 0.062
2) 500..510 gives 0.212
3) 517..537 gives 0.171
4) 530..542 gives 0.169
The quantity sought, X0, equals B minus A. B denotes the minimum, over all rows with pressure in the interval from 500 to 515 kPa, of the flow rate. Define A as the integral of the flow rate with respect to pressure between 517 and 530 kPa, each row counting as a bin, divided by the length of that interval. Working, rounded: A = 1.08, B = 1.039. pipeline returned -0.04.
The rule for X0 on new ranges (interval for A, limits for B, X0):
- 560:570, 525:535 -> 0.15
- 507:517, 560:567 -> -0.21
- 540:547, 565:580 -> -0.05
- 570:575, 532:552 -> -0.12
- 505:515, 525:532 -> -0.02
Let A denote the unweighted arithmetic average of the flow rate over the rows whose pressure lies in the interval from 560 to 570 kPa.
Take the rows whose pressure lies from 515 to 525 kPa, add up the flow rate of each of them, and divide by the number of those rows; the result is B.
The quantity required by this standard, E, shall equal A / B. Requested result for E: 0.85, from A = 0.92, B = 1.08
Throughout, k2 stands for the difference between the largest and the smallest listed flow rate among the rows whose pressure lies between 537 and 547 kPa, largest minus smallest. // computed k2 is 0.19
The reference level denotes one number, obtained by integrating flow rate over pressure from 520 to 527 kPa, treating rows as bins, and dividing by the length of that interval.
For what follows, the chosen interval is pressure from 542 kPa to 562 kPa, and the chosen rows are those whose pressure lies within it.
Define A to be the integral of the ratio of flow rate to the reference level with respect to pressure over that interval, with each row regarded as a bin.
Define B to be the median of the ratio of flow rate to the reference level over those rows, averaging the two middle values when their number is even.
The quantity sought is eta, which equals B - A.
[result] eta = -16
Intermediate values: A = 16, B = 0.80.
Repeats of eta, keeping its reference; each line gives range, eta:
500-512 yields -11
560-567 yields -5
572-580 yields -7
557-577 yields -16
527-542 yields -14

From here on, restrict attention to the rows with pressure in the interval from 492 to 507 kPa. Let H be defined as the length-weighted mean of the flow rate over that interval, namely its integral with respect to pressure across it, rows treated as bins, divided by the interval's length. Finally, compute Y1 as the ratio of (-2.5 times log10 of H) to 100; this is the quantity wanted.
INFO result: -0.0015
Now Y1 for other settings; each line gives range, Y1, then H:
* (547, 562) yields 0.0015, 0.87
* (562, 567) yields 0.0008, 0.93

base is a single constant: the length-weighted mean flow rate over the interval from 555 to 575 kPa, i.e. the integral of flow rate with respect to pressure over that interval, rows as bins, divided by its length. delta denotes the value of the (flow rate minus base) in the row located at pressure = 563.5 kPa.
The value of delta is -0.01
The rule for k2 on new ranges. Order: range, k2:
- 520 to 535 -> 0.07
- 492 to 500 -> 0.02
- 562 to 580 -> 0.12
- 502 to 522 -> 0.09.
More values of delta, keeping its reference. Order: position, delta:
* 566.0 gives 0.03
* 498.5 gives 0.26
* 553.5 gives -0.05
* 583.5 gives 0.16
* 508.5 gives 0.19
